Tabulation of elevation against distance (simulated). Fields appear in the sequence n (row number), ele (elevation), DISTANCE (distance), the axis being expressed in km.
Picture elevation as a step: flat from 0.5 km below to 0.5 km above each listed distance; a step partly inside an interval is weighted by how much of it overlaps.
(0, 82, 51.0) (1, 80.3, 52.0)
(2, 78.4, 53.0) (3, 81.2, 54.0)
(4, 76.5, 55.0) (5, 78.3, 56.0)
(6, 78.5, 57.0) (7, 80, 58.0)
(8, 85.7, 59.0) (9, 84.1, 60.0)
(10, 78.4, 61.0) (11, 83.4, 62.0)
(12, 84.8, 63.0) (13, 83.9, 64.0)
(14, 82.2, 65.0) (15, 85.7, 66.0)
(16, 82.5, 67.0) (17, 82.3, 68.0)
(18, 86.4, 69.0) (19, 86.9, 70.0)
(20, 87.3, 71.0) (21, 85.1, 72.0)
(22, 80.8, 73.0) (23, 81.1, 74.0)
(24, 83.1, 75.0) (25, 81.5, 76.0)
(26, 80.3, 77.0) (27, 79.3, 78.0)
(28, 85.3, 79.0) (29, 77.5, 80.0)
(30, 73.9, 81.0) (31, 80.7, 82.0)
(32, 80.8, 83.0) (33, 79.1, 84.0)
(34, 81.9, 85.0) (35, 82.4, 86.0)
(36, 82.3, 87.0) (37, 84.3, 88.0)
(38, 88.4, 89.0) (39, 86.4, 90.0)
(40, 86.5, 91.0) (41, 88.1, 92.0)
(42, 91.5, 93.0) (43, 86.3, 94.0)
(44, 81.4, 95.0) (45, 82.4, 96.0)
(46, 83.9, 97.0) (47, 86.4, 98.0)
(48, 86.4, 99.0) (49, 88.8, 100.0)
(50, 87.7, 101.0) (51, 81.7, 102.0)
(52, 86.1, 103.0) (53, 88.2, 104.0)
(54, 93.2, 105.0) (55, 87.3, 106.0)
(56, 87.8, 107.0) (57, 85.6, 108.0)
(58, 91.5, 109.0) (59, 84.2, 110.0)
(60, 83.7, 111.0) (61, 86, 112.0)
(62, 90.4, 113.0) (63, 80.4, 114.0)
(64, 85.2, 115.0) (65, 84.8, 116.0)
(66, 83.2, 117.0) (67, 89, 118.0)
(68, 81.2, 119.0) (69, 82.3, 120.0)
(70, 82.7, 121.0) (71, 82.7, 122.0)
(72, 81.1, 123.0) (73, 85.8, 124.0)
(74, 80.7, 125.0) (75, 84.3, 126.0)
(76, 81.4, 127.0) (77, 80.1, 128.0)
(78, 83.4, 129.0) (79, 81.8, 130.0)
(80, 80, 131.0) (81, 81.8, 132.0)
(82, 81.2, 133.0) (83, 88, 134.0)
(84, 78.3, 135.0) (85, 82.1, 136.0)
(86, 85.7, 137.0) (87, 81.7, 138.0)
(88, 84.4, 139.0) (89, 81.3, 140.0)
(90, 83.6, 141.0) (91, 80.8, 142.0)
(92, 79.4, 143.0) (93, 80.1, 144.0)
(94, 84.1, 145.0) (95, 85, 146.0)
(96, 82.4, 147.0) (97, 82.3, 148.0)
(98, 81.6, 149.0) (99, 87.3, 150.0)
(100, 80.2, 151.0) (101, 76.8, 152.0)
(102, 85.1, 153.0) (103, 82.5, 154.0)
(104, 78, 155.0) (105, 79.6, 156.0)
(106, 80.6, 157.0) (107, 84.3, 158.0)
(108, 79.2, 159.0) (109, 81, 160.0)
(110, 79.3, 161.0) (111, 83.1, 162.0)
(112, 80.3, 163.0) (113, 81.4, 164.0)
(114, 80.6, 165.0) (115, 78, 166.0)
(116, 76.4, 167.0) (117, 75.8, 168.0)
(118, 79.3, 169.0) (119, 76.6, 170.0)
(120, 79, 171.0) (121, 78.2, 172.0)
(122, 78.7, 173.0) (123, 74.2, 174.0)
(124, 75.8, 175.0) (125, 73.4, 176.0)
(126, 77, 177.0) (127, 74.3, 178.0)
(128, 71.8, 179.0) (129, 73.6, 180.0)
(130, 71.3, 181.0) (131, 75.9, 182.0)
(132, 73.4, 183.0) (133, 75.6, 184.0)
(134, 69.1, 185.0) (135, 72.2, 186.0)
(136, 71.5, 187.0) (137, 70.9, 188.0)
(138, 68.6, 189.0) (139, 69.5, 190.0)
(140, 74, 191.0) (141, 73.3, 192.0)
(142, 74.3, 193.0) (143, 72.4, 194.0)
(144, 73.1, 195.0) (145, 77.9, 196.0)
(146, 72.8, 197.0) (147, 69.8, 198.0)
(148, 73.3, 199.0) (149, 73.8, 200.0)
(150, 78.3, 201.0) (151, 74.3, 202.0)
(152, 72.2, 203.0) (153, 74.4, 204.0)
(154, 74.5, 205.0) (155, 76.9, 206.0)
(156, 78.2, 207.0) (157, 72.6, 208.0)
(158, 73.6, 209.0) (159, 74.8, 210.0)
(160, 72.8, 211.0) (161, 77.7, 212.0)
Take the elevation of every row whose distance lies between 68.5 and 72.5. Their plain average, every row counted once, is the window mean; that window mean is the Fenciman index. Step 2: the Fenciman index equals 86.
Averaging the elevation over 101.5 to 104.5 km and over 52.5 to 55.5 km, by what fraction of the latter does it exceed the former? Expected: -0.08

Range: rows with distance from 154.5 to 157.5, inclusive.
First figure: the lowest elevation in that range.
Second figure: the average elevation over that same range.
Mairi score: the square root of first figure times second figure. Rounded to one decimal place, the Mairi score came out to 78.7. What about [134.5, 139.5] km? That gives 80.3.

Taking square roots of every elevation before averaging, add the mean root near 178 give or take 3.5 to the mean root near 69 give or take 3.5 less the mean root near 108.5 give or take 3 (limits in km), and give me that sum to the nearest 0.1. 8.5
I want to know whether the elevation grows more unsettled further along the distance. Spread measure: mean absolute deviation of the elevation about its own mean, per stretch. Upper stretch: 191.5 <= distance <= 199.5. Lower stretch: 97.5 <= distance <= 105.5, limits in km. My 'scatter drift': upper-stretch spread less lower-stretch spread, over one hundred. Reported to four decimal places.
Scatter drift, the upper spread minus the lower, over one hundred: -0.0079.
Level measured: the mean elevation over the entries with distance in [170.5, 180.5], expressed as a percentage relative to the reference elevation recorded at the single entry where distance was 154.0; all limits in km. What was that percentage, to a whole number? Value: 92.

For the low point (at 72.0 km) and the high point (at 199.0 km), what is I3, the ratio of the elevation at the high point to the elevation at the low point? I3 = 0.86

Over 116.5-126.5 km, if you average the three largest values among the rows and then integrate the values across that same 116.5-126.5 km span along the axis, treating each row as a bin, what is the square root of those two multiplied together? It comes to 268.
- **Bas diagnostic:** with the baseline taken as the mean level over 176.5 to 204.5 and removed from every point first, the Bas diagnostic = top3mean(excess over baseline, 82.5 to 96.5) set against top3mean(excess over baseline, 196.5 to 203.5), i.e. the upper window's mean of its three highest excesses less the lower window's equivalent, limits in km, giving -14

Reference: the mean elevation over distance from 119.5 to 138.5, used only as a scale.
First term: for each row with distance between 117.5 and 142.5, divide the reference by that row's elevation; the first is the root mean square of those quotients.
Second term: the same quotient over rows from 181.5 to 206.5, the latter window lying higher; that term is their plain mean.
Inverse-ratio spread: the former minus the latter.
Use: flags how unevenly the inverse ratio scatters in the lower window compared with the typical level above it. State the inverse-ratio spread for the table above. -0.13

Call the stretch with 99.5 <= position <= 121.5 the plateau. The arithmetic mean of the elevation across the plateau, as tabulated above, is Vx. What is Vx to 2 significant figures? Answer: 86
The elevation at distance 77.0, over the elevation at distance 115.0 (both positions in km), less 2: -1.06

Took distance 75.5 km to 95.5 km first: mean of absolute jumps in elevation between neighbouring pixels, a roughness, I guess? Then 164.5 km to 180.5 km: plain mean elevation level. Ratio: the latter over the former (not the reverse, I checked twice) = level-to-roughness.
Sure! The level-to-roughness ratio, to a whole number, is 26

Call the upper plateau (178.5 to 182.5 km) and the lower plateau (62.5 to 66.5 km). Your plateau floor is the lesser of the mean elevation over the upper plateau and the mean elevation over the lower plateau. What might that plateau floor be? 73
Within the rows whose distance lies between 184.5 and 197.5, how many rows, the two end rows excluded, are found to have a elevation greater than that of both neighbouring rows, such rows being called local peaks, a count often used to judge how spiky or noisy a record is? 4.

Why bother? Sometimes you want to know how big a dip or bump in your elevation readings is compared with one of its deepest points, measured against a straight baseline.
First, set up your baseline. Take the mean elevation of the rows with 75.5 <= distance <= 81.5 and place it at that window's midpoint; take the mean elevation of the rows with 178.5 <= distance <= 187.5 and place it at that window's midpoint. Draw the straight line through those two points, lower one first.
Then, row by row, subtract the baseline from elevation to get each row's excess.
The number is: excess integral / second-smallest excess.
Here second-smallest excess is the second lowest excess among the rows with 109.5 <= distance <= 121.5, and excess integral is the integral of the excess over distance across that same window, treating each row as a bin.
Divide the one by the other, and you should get 20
